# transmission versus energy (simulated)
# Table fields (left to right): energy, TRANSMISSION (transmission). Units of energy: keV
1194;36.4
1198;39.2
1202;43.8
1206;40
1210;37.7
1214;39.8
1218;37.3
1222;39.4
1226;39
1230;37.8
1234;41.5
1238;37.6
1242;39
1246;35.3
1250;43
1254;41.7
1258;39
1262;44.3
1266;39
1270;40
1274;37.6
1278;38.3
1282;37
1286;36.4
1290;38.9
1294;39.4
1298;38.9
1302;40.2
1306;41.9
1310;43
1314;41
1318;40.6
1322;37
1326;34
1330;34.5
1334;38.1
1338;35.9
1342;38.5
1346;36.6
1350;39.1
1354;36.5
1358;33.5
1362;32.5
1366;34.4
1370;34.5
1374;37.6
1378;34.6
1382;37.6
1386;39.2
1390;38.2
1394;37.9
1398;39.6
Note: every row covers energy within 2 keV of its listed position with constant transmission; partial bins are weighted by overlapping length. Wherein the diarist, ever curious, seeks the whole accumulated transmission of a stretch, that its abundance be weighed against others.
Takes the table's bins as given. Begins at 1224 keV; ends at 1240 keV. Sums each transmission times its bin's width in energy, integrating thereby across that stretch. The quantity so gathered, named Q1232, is 624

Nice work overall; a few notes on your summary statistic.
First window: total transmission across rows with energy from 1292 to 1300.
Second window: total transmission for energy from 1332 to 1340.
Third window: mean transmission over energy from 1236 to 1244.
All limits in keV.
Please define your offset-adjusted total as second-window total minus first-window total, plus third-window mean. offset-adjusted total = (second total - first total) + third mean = 34.0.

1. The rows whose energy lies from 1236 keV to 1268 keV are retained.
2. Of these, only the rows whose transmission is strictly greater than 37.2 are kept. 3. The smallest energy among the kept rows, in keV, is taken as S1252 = 1238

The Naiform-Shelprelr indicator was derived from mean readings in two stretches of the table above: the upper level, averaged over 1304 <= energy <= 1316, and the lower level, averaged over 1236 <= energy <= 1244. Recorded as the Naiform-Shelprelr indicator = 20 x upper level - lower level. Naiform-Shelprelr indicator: 801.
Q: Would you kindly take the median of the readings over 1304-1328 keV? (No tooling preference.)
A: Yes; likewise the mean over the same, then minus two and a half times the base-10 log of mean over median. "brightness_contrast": 0.033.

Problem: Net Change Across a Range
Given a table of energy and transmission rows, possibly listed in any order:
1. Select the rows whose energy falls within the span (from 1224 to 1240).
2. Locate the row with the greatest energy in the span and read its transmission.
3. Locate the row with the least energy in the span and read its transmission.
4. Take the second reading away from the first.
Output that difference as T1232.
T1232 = -1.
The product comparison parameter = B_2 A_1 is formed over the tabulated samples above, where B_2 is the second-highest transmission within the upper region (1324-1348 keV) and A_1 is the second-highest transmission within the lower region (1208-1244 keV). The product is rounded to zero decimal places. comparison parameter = 1516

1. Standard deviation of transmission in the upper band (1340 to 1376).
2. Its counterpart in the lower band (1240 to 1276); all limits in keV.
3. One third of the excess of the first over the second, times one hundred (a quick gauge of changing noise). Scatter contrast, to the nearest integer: -15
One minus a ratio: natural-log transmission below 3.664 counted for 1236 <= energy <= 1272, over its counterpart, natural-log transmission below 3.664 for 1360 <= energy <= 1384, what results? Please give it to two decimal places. 0.17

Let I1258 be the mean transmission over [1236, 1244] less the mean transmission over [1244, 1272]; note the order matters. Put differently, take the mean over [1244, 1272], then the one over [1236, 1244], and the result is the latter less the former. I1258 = -2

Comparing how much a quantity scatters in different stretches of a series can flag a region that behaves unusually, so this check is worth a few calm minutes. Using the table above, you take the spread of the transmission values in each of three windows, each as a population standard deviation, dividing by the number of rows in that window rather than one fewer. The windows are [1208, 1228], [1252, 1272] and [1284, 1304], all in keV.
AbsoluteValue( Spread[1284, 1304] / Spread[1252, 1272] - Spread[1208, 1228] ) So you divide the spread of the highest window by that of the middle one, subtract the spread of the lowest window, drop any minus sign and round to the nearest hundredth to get 0.34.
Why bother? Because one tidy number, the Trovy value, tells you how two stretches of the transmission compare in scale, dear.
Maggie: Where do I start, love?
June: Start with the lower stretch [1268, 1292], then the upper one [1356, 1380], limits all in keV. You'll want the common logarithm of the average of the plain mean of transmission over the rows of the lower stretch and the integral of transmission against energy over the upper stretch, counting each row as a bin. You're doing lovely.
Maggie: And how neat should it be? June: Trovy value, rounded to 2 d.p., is 2.64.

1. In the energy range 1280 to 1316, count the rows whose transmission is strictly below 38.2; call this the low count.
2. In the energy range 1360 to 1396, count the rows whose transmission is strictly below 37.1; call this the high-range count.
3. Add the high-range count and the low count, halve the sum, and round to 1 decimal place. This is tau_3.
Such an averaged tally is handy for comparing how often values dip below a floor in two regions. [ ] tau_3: 3.0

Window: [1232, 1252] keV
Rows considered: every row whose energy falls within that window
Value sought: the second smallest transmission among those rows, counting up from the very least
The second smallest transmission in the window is 37.6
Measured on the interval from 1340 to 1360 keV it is 36.5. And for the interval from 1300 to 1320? 40.6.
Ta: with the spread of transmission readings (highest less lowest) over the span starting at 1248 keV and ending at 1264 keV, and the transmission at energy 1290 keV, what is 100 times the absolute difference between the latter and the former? 3360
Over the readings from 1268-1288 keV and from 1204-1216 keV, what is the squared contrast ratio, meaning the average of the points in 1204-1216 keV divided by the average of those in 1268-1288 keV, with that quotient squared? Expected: 1.07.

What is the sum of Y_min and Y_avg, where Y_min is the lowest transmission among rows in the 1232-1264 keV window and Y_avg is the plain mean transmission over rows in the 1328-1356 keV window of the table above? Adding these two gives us 72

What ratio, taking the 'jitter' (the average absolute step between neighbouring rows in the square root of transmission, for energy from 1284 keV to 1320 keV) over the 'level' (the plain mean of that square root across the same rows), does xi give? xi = 0.016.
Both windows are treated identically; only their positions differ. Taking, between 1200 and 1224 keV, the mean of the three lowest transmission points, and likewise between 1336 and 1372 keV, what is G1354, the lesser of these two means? 33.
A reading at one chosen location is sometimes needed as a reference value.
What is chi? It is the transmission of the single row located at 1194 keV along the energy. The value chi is 36.4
